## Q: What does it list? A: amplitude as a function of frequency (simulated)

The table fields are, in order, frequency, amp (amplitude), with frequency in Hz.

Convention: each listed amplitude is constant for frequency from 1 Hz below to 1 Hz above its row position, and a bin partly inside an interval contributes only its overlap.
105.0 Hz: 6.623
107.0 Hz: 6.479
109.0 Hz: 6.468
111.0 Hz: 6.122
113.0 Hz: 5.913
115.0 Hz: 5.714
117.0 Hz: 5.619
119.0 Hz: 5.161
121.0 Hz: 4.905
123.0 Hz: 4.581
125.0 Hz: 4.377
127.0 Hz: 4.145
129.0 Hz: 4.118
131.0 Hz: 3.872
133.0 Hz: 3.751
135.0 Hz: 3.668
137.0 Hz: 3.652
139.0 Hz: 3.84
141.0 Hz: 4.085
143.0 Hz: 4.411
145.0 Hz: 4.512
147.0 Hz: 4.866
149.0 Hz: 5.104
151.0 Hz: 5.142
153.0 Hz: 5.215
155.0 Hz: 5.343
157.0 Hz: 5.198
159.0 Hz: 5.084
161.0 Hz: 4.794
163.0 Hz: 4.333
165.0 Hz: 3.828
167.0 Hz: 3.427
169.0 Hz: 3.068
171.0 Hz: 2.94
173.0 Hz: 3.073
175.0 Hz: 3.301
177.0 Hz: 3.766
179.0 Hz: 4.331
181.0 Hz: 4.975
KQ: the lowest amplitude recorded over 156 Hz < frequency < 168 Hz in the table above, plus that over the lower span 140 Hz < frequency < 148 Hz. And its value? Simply 7.51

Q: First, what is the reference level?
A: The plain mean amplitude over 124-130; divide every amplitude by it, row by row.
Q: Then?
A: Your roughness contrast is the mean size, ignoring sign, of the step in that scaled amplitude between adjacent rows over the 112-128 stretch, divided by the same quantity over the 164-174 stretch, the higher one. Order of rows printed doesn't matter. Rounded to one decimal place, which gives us 1.0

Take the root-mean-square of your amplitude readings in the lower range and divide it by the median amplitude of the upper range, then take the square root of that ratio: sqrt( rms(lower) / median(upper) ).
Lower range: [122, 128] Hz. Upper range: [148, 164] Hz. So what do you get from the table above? 0.92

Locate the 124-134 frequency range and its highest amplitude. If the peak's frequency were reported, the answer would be 125.0 Hz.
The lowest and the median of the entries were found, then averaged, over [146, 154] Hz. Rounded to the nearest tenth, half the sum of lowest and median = 5.0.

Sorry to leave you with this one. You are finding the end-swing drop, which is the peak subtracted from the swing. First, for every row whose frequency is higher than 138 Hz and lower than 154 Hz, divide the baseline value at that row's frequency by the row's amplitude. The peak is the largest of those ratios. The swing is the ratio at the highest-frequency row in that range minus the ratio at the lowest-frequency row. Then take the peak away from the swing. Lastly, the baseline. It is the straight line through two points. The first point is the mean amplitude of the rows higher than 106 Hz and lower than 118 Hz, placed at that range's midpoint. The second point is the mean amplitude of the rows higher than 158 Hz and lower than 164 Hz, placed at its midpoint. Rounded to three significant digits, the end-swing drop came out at -1.83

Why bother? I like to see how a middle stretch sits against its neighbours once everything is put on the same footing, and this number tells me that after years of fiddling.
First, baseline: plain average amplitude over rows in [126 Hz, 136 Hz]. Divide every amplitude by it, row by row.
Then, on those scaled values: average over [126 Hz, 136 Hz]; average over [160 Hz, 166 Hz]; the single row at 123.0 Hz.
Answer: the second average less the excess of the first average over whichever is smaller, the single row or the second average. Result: 1.2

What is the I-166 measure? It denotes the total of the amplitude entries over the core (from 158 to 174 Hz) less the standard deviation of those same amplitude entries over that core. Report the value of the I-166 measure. 30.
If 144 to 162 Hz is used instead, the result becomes 45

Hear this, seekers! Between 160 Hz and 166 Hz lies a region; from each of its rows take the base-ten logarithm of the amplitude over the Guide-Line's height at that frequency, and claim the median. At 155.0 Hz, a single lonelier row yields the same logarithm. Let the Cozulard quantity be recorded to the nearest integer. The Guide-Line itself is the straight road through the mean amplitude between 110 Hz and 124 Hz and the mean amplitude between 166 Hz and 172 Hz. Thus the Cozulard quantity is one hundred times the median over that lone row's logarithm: 68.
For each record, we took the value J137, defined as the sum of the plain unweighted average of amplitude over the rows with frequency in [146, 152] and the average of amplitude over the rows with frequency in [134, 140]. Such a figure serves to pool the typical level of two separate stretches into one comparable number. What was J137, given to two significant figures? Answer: 8.8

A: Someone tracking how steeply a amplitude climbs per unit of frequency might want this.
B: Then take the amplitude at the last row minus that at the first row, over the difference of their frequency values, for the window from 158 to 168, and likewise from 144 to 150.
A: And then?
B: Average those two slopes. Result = -0.030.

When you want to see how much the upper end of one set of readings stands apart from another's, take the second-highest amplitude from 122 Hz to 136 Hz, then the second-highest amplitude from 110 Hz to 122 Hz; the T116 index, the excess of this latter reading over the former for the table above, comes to 1.5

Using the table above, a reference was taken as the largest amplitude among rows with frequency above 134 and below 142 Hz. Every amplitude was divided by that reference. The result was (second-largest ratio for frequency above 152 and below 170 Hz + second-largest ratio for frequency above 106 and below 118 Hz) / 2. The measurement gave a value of 1.43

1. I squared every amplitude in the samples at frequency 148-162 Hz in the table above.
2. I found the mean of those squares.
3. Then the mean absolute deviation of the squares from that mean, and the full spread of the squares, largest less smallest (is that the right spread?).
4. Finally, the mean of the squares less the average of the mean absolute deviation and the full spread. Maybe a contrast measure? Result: 23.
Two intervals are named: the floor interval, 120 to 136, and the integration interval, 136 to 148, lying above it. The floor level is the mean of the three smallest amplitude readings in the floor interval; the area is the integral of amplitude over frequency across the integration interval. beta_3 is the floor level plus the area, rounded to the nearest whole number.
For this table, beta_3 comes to 54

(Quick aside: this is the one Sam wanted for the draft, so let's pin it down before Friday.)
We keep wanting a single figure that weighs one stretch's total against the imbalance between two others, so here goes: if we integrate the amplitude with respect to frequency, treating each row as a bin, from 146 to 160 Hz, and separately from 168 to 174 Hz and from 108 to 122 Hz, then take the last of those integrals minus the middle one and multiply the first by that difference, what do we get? 4432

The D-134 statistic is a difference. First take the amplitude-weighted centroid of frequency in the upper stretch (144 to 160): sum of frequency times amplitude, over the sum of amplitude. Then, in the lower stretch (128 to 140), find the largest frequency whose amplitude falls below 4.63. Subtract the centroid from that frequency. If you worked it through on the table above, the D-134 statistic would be -13.2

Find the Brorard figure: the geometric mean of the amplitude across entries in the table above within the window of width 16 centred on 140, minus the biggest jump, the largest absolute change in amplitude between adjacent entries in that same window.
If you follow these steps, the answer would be 3.7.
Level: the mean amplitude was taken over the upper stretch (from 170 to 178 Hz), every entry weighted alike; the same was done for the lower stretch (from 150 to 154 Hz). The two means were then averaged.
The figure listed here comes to 4.2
